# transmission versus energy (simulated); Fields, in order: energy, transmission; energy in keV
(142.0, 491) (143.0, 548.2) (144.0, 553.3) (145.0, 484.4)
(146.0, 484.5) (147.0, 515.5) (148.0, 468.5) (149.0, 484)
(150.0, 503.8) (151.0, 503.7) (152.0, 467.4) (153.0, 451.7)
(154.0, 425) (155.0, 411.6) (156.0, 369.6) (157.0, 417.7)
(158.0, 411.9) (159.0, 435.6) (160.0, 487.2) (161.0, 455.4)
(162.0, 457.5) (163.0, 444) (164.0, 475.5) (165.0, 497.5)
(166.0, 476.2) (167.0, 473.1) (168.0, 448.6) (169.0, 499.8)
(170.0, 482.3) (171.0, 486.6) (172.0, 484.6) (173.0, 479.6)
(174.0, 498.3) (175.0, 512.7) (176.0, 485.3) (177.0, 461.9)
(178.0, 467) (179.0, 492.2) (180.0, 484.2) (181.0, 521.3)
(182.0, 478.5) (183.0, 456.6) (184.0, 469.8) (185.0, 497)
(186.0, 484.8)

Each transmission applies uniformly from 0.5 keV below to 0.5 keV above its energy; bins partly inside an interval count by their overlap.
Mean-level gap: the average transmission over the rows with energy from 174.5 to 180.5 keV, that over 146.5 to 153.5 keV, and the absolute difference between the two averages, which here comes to 1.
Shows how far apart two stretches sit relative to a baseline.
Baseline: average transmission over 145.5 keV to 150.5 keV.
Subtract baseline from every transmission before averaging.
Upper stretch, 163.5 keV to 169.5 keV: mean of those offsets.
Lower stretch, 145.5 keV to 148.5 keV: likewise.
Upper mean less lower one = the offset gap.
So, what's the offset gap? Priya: -11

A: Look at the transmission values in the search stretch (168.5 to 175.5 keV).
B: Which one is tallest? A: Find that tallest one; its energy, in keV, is 175.0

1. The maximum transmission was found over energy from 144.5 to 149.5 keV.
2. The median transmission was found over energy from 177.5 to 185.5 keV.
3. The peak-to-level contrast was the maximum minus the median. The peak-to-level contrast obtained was 34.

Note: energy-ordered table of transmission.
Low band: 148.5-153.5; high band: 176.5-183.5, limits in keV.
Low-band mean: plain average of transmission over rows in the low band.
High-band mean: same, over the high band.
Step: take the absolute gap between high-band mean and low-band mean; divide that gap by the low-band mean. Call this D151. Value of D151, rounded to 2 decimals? 0.00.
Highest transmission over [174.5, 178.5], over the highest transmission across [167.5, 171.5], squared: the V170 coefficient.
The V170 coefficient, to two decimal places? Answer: 1.05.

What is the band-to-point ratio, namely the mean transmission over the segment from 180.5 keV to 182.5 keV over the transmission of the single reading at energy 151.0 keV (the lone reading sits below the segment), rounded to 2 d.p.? 0.99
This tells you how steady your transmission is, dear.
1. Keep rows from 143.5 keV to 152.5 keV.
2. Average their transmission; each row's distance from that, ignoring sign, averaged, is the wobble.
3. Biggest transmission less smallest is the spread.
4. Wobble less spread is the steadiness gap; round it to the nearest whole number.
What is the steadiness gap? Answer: -65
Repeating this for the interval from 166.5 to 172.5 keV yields -39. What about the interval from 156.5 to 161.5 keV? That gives -52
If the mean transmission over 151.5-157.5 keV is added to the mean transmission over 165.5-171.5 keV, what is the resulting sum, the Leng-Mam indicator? 902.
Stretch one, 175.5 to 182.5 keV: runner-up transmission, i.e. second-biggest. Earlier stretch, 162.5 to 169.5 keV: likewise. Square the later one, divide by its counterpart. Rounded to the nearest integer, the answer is 487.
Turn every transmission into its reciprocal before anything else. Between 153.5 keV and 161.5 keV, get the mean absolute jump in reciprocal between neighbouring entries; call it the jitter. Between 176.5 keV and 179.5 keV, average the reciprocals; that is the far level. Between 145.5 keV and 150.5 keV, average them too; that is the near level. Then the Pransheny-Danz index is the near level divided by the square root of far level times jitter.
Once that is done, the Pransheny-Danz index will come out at 3.4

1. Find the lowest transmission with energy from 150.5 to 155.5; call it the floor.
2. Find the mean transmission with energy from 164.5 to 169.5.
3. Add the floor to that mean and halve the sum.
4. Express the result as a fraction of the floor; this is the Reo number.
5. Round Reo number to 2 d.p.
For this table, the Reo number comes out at 1.08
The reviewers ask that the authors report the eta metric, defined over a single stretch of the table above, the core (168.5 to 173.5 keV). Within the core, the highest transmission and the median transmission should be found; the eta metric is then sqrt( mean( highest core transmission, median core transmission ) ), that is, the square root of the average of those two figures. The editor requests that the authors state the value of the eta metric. 22.2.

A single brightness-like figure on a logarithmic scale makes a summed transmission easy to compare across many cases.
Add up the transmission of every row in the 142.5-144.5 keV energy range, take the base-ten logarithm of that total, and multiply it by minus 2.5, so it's -7.60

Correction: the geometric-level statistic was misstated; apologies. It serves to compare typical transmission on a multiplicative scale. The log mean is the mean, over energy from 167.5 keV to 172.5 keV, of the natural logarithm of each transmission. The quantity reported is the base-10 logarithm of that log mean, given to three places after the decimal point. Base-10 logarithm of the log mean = 0.791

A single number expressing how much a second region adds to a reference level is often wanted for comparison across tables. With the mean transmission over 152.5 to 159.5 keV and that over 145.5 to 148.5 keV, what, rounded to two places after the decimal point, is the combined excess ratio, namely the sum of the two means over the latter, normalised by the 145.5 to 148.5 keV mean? 1.85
